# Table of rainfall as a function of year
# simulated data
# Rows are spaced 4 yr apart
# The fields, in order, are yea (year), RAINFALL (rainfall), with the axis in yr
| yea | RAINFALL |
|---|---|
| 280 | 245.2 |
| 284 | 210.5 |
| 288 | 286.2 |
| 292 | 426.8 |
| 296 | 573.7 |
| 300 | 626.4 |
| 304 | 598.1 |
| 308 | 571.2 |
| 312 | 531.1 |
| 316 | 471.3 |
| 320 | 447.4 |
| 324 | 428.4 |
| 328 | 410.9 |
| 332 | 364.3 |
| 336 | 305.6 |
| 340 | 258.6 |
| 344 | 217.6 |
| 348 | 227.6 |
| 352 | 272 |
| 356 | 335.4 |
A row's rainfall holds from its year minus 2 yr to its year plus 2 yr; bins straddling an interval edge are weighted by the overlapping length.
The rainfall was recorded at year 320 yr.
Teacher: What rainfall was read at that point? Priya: 447.4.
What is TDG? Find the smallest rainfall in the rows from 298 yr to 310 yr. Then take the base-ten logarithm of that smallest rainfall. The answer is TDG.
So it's 2.76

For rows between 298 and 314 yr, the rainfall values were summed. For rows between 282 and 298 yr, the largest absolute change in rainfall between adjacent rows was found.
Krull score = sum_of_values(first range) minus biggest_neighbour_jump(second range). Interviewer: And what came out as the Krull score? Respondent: 2180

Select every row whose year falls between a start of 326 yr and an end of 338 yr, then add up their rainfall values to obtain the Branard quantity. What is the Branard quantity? 1081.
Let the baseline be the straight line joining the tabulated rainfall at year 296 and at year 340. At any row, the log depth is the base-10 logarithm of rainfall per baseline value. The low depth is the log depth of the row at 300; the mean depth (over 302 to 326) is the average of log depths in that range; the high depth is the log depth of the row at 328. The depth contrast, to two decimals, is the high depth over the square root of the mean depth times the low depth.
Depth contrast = 1.30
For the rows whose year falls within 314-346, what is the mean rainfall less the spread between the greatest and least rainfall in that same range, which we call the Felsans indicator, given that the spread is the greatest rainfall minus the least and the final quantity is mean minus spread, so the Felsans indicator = 109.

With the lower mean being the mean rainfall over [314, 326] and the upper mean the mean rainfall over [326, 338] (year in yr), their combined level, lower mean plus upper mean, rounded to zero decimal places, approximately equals 809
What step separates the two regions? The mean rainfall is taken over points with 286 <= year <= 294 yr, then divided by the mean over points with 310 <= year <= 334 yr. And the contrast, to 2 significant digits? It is 0.81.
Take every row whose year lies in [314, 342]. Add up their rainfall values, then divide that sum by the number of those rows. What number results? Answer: 384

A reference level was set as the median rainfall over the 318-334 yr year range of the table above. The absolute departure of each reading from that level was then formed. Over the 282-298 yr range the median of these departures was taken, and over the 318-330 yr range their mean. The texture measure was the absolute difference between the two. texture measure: 129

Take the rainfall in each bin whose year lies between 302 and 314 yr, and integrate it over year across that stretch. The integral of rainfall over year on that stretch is 6802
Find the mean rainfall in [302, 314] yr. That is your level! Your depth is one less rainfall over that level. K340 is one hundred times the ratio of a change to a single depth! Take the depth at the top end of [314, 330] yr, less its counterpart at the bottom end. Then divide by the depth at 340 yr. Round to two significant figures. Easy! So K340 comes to 20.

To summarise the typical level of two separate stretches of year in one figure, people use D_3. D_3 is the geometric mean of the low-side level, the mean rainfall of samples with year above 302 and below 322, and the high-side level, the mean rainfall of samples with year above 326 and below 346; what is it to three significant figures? 404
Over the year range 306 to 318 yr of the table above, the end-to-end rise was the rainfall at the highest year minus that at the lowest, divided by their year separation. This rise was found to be -12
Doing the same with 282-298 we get 30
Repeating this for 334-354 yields -2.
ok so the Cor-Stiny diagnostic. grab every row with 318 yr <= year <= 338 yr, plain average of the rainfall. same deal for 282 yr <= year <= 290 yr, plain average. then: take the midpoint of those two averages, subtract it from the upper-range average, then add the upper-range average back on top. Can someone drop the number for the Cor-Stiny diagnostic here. 463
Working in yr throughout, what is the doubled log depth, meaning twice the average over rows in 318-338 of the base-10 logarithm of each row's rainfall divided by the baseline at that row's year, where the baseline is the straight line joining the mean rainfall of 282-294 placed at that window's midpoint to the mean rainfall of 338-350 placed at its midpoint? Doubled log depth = 0.36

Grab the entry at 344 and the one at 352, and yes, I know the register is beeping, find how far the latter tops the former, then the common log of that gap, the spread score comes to 1.74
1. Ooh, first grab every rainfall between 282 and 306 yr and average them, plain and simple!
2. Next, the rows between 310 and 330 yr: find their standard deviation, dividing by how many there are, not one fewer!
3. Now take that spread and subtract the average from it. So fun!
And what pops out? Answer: -412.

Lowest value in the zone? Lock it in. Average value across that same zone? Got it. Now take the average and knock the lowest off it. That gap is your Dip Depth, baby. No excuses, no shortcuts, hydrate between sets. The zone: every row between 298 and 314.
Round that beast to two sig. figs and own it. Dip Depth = 51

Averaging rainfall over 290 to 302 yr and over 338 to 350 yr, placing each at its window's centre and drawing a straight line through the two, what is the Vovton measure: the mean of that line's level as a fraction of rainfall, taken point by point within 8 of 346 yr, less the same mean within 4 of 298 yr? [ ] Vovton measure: 0.03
